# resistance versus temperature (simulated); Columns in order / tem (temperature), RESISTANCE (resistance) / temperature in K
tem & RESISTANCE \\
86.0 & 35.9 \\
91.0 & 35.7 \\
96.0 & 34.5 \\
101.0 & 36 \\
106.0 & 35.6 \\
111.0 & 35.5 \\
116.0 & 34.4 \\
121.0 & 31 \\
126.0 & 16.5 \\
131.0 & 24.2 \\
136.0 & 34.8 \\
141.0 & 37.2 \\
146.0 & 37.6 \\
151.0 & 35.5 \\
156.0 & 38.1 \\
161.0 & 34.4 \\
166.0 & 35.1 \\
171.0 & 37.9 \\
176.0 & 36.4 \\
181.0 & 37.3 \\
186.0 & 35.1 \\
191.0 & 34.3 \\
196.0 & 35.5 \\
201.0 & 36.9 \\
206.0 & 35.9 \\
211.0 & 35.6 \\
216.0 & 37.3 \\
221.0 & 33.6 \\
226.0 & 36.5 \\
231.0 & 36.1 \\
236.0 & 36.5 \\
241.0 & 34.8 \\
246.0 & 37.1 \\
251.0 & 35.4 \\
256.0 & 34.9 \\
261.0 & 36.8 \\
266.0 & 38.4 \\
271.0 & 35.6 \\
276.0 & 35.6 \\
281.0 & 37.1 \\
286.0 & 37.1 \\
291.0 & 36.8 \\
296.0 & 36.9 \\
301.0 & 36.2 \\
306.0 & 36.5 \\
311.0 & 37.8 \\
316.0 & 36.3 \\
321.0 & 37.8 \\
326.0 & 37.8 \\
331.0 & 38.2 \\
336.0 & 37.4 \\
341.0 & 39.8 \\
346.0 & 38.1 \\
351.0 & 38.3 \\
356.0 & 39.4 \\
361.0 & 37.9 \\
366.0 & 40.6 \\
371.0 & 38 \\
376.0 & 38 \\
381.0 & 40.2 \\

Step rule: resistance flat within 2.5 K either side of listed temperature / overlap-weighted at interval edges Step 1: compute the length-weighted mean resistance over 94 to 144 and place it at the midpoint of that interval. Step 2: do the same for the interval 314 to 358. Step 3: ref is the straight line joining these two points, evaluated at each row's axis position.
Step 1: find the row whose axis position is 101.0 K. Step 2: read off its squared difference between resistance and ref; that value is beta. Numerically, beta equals 20.3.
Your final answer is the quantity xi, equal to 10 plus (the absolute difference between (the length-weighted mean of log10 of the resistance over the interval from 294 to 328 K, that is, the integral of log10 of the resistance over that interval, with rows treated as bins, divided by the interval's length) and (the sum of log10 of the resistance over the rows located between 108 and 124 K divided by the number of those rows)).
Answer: 10.0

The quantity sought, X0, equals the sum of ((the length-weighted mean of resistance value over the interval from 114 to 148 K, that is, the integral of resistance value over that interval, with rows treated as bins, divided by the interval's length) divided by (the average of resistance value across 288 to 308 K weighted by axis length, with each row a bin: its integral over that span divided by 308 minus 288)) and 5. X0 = 5.84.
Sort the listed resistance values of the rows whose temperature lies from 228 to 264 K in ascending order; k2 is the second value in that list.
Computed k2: 34.9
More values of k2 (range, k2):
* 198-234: 35.6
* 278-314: 36.5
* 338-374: 38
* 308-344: 37.4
